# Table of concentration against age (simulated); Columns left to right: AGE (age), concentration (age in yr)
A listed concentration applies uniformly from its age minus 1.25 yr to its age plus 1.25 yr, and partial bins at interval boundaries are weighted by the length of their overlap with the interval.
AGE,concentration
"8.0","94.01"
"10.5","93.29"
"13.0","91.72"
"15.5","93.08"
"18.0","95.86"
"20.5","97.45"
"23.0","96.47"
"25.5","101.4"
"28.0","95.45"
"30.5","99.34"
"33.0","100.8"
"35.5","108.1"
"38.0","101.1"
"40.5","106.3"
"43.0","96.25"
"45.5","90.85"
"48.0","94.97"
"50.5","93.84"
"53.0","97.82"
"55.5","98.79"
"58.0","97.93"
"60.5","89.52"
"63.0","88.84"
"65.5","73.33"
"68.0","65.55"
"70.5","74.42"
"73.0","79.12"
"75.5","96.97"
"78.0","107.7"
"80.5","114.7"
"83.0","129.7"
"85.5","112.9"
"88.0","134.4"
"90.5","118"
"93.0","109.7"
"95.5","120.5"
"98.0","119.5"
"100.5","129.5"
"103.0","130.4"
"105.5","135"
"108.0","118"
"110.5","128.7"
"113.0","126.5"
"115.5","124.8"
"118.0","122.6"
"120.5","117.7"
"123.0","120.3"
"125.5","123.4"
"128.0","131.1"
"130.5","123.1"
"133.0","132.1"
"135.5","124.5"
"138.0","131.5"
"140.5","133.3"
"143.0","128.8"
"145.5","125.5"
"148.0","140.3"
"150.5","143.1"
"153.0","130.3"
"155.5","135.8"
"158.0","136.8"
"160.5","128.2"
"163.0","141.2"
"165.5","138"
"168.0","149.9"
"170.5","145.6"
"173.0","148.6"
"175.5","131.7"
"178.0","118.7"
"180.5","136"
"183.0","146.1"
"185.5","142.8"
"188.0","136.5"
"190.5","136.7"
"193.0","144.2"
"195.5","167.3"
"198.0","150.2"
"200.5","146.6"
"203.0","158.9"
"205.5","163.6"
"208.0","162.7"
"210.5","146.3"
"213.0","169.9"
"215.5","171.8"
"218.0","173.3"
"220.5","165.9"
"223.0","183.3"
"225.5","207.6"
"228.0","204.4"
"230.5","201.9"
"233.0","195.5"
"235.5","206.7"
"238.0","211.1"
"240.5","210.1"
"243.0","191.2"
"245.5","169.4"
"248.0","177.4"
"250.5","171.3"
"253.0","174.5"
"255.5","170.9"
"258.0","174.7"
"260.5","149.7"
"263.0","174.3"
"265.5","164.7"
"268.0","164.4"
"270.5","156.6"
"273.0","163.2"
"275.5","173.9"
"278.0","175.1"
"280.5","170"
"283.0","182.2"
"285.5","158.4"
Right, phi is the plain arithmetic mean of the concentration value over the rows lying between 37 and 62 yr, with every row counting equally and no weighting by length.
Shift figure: 97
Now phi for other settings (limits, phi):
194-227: 167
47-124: 109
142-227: 149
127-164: 132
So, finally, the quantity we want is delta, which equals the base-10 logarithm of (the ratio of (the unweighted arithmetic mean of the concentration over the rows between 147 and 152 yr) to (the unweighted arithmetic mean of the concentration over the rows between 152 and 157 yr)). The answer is 0.03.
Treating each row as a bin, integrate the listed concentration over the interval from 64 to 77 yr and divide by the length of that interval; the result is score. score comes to 79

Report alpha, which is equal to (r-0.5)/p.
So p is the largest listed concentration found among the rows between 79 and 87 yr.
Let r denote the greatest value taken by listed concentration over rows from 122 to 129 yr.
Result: 1.01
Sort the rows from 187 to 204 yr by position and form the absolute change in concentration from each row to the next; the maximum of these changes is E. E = 23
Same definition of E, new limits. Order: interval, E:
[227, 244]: 19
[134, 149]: 15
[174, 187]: 17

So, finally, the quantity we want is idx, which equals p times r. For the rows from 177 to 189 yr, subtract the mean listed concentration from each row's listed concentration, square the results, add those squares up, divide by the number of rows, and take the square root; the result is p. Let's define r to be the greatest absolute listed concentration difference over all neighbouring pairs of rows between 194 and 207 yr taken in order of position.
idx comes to 162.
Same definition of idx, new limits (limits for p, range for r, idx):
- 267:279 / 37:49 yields 70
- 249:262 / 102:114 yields 160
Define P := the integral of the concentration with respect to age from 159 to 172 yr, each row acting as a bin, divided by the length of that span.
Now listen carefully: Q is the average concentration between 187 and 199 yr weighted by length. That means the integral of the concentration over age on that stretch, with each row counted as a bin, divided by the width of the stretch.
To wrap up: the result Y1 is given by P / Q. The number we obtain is 0.96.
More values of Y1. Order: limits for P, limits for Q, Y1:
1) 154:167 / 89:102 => 1.14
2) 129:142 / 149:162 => 0.95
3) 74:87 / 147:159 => 0.82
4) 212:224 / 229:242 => 0.84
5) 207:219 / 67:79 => 1.94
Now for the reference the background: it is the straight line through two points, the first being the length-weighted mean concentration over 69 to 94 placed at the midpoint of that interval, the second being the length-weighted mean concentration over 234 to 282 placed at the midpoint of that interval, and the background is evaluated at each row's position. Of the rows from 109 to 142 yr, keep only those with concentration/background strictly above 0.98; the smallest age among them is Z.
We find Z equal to 110.5 yr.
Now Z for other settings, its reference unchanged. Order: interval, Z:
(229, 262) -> 230.5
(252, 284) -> 253.0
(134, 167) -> 138.0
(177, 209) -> 183.0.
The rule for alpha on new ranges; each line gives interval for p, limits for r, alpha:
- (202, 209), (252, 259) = 1.06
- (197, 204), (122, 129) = 0.82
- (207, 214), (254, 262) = 1.03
